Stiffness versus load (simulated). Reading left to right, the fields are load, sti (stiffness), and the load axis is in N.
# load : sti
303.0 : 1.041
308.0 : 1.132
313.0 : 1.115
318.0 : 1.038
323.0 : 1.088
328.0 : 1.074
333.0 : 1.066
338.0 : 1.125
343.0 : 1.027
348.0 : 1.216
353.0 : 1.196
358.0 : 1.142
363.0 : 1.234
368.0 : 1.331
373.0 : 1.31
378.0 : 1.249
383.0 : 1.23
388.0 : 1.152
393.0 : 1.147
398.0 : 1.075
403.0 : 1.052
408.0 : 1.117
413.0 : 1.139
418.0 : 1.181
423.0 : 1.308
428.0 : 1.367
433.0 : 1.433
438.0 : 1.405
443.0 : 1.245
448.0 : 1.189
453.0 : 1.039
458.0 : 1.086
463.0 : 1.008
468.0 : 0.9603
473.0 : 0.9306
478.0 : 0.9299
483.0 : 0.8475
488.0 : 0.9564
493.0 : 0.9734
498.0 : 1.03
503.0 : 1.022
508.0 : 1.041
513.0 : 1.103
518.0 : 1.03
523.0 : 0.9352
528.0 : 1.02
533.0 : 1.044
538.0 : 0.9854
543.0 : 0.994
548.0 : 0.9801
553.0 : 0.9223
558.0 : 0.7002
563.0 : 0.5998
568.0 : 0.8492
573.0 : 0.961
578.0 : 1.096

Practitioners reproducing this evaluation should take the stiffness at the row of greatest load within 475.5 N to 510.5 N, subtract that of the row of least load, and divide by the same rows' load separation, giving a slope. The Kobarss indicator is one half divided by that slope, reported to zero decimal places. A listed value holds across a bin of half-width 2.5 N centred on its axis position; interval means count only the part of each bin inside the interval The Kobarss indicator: 135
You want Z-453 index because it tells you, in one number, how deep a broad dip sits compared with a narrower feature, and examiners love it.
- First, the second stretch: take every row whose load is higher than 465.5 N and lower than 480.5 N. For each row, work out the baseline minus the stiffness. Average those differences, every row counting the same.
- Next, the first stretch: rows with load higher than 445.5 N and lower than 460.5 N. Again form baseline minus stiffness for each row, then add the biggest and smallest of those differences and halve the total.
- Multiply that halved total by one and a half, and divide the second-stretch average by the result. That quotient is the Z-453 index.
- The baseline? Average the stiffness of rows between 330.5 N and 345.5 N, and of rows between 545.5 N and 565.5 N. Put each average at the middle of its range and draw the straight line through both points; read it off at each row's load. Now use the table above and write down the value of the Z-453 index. 0.13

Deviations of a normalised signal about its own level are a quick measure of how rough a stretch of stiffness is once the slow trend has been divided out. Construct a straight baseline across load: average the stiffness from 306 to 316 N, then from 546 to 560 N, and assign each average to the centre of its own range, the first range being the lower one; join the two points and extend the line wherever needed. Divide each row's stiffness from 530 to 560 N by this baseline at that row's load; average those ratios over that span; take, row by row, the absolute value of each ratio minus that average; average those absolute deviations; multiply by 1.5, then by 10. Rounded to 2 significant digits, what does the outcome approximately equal 1.3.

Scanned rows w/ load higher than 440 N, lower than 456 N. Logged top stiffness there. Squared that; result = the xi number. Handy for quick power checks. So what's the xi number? 1.6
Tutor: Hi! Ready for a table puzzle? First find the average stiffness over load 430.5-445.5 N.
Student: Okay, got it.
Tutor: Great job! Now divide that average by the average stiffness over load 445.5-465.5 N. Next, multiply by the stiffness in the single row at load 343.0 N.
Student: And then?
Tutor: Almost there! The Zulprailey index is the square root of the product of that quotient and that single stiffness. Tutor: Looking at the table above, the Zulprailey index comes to 1.14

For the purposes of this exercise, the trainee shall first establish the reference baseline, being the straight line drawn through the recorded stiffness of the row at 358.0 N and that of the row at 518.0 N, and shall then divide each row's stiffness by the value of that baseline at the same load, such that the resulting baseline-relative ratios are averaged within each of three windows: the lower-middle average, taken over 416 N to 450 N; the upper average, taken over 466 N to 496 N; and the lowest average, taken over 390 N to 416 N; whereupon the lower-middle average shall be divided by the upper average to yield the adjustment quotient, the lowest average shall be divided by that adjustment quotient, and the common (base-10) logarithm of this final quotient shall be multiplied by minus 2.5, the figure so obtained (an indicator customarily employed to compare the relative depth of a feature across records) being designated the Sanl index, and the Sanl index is 0.33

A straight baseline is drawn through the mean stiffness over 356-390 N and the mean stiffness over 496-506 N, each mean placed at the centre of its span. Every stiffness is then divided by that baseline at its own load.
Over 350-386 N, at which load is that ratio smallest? 358.0 N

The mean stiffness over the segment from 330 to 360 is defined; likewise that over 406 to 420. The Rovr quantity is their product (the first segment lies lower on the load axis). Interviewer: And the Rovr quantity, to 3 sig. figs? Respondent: 1.29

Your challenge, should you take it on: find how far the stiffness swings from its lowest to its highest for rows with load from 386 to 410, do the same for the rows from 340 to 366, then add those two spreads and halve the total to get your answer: 0.15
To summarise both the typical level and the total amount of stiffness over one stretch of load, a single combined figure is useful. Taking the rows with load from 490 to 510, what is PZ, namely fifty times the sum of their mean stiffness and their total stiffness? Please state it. 254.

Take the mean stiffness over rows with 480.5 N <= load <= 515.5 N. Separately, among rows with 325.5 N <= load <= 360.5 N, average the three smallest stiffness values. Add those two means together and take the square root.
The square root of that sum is 1.43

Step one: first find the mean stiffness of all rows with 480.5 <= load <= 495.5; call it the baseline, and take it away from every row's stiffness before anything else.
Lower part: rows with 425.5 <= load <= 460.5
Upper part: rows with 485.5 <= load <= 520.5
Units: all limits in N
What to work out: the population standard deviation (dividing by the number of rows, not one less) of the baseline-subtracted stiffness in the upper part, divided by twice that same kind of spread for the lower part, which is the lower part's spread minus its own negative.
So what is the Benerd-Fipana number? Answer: 0.2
